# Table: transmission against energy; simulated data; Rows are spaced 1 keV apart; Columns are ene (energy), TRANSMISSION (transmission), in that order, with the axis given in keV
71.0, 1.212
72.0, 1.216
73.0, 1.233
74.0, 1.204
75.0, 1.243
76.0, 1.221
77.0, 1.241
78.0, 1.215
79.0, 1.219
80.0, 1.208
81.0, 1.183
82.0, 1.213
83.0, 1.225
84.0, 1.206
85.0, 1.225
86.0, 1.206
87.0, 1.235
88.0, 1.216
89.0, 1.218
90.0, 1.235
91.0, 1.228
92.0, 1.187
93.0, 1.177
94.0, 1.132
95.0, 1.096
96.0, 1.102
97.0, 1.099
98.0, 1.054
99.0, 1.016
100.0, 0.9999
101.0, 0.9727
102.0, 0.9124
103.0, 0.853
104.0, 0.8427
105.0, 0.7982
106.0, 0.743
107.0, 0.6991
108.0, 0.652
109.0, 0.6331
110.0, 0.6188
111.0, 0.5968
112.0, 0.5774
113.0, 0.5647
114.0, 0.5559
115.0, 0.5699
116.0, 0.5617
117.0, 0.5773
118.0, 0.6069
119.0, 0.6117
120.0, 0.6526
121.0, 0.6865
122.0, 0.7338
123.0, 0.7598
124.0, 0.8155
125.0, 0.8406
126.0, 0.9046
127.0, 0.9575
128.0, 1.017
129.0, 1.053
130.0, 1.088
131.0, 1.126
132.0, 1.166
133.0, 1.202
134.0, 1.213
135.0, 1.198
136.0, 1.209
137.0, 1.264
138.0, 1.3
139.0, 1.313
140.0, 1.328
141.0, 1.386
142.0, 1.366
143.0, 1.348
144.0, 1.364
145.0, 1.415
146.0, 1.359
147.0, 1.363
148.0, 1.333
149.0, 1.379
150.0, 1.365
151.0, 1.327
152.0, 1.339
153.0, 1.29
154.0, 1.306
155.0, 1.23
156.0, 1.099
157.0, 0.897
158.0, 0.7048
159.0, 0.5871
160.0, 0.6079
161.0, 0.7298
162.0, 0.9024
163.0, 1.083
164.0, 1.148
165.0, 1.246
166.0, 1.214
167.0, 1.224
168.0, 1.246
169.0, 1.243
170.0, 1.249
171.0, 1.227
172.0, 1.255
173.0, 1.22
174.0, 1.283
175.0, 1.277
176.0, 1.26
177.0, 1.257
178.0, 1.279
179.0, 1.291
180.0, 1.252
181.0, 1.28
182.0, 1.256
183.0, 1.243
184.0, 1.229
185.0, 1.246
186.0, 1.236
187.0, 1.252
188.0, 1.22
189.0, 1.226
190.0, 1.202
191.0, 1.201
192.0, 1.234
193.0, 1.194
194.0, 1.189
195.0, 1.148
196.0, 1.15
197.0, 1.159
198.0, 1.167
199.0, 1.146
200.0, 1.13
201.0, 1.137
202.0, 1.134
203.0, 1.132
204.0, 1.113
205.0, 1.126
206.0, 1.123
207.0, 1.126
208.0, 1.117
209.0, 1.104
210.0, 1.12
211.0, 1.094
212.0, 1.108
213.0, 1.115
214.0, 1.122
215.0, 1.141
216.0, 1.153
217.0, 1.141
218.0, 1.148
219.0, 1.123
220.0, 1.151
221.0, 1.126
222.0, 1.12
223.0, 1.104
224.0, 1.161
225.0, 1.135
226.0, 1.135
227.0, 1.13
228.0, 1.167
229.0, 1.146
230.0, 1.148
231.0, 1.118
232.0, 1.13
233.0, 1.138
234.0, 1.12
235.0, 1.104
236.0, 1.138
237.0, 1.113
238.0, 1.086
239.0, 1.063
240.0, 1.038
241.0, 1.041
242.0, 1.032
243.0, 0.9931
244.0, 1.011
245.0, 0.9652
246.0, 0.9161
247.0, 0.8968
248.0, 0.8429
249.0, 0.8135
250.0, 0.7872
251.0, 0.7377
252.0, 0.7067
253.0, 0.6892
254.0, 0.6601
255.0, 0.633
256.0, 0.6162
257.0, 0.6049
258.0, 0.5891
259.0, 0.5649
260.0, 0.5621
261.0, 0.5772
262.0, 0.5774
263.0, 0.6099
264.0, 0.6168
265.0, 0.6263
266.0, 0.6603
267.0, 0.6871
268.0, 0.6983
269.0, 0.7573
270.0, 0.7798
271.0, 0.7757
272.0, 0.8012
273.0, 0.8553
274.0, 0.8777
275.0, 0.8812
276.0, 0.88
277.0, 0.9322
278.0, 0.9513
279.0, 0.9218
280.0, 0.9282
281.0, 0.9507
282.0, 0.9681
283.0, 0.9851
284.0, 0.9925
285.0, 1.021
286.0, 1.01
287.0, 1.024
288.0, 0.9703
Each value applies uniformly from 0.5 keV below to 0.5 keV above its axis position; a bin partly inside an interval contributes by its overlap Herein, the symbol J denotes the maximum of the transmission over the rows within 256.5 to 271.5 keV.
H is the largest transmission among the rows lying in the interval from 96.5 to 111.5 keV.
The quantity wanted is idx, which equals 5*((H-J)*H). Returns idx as 1.8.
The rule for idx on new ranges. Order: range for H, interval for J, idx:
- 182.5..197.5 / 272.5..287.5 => 1.4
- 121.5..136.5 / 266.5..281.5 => 1.6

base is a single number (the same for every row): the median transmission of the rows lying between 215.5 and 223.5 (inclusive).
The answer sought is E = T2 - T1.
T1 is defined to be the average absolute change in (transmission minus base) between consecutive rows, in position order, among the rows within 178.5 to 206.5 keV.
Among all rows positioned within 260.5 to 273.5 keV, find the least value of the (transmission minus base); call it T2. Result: -0.57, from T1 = 0.0165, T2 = -0.56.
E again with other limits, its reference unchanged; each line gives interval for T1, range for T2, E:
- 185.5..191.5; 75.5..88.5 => 0.03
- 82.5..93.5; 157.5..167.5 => -0.56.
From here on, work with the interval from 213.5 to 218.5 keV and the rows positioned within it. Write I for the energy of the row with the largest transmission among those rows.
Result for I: 216.0 keV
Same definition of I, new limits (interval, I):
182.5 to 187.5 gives 187.0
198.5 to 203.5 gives 199.0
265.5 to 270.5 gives 270.0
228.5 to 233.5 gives 230.0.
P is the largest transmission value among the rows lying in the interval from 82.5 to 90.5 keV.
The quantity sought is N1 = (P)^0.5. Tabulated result 1.11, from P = 1.235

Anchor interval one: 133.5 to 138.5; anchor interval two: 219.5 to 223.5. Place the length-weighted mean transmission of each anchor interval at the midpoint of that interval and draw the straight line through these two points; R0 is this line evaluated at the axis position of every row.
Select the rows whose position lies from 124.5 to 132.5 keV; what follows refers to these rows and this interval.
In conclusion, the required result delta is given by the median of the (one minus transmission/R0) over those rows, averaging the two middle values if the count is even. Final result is 0.17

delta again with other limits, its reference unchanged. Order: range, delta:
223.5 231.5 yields -0.02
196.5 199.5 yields 0.00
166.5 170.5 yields -0.04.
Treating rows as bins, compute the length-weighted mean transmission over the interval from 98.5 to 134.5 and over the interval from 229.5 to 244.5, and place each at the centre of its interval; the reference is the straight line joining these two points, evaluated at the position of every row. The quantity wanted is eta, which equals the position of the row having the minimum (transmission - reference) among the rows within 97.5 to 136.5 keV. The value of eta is 114.0 keV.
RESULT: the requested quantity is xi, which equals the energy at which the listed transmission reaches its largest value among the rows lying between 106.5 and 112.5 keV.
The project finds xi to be 107.0 keV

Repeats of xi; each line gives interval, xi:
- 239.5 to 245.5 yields 241.0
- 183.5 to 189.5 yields 187.0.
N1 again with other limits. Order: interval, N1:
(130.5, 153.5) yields 1.19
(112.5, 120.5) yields 0.81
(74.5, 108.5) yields 1.11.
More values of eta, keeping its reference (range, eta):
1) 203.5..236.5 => 235.0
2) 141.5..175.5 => 159.0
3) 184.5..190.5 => 190.0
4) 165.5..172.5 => 166.0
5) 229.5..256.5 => 256.0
